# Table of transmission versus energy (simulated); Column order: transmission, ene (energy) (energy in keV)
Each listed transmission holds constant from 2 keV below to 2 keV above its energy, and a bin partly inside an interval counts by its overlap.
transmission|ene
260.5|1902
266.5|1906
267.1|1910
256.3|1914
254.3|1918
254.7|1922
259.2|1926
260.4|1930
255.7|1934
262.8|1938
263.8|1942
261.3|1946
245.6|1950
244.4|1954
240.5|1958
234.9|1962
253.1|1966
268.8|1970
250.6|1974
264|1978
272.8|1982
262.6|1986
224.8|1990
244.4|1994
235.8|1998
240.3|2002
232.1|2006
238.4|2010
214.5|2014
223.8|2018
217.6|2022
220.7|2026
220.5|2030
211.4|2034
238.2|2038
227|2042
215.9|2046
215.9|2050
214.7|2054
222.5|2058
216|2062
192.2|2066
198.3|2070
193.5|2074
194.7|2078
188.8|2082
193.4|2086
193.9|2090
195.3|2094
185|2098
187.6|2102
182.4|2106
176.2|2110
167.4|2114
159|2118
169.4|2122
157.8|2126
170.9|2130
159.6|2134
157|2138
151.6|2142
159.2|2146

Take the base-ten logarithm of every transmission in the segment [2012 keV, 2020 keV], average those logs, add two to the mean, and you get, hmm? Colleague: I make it 4.34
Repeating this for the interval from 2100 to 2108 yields 4.27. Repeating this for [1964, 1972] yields 4.42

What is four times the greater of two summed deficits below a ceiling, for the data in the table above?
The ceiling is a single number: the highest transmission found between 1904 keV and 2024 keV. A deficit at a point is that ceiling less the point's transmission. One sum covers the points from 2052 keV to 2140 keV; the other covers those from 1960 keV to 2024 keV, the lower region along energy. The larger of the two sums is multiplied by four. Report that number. 7704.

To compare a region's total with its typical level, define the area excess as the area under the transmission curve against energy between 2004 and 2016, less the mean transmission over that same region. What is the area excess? 2512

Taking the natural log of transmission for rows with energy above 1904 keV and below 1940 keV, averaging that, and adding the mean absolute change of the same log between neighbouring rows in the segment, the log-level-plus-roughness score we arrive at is 5.57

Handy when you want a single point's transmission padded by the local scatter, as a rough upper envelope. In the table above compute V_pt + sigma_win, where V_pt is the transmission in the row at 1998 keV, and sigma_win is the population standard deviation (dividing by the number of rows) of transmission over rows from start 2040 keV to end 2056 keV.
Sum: 241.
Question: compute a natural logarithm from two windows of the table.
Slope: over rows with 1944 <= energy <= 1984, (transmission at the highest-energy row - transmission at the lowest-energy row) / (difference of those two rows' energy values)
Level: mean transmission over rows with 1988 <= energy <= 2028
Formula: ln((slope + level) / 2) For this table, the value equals 4.74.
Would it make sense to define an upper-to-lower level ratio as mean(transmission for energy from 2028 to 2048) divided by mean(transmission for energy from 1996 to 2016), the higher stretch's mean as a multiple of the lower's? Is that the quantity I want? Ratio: 0.96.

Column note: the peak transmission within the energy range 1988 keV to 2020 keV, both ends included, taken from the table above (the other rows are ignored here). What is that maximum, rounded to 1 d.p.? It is 244.4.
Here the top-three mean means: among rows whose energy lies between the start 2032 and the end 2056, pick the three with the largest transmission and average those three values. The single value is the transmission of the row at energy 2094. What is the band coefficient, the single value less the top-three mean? -32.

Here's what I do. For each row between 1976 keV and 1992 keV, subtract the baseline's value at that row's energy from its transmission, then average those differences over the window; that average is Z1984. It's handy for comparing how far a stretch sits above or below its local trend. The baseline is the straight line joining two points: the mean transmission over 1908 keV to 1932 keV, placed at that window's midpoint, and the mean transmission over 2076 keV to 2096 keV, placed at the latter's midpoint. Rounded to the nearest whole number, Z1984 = 23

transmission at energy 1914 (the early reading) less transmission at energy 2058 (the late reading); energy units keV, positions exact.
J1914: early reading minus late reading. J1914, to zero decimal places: 34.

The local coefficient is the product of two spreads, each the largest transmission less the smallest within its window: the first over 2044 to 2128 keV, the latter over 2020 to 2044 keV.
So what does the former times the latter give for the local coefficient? 1734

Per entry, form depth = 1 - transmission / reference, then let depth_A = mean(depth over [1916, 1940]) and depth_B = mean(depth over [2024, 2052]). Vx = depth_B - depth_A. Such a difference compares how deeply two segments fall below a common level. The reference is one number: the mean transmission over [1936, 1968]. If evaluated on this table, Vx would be 0.15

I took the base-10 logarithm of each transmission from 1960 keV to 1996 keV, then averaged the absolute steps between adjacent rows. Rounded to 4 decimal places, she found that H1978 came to 0.0308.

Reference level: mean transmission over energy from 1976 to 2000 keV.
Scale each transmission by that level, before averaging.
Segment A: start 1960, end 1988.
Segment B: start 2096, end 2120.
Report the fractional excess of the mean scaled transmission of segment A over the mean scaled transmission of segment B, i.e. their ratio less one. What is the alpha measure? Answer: 0.46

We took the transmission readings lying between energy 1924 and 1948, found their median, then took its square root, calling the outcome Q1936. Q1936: 16.2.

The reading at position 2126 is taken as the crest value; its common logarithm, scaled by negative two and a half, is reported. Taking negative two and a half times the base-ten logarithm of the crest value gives -5.50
